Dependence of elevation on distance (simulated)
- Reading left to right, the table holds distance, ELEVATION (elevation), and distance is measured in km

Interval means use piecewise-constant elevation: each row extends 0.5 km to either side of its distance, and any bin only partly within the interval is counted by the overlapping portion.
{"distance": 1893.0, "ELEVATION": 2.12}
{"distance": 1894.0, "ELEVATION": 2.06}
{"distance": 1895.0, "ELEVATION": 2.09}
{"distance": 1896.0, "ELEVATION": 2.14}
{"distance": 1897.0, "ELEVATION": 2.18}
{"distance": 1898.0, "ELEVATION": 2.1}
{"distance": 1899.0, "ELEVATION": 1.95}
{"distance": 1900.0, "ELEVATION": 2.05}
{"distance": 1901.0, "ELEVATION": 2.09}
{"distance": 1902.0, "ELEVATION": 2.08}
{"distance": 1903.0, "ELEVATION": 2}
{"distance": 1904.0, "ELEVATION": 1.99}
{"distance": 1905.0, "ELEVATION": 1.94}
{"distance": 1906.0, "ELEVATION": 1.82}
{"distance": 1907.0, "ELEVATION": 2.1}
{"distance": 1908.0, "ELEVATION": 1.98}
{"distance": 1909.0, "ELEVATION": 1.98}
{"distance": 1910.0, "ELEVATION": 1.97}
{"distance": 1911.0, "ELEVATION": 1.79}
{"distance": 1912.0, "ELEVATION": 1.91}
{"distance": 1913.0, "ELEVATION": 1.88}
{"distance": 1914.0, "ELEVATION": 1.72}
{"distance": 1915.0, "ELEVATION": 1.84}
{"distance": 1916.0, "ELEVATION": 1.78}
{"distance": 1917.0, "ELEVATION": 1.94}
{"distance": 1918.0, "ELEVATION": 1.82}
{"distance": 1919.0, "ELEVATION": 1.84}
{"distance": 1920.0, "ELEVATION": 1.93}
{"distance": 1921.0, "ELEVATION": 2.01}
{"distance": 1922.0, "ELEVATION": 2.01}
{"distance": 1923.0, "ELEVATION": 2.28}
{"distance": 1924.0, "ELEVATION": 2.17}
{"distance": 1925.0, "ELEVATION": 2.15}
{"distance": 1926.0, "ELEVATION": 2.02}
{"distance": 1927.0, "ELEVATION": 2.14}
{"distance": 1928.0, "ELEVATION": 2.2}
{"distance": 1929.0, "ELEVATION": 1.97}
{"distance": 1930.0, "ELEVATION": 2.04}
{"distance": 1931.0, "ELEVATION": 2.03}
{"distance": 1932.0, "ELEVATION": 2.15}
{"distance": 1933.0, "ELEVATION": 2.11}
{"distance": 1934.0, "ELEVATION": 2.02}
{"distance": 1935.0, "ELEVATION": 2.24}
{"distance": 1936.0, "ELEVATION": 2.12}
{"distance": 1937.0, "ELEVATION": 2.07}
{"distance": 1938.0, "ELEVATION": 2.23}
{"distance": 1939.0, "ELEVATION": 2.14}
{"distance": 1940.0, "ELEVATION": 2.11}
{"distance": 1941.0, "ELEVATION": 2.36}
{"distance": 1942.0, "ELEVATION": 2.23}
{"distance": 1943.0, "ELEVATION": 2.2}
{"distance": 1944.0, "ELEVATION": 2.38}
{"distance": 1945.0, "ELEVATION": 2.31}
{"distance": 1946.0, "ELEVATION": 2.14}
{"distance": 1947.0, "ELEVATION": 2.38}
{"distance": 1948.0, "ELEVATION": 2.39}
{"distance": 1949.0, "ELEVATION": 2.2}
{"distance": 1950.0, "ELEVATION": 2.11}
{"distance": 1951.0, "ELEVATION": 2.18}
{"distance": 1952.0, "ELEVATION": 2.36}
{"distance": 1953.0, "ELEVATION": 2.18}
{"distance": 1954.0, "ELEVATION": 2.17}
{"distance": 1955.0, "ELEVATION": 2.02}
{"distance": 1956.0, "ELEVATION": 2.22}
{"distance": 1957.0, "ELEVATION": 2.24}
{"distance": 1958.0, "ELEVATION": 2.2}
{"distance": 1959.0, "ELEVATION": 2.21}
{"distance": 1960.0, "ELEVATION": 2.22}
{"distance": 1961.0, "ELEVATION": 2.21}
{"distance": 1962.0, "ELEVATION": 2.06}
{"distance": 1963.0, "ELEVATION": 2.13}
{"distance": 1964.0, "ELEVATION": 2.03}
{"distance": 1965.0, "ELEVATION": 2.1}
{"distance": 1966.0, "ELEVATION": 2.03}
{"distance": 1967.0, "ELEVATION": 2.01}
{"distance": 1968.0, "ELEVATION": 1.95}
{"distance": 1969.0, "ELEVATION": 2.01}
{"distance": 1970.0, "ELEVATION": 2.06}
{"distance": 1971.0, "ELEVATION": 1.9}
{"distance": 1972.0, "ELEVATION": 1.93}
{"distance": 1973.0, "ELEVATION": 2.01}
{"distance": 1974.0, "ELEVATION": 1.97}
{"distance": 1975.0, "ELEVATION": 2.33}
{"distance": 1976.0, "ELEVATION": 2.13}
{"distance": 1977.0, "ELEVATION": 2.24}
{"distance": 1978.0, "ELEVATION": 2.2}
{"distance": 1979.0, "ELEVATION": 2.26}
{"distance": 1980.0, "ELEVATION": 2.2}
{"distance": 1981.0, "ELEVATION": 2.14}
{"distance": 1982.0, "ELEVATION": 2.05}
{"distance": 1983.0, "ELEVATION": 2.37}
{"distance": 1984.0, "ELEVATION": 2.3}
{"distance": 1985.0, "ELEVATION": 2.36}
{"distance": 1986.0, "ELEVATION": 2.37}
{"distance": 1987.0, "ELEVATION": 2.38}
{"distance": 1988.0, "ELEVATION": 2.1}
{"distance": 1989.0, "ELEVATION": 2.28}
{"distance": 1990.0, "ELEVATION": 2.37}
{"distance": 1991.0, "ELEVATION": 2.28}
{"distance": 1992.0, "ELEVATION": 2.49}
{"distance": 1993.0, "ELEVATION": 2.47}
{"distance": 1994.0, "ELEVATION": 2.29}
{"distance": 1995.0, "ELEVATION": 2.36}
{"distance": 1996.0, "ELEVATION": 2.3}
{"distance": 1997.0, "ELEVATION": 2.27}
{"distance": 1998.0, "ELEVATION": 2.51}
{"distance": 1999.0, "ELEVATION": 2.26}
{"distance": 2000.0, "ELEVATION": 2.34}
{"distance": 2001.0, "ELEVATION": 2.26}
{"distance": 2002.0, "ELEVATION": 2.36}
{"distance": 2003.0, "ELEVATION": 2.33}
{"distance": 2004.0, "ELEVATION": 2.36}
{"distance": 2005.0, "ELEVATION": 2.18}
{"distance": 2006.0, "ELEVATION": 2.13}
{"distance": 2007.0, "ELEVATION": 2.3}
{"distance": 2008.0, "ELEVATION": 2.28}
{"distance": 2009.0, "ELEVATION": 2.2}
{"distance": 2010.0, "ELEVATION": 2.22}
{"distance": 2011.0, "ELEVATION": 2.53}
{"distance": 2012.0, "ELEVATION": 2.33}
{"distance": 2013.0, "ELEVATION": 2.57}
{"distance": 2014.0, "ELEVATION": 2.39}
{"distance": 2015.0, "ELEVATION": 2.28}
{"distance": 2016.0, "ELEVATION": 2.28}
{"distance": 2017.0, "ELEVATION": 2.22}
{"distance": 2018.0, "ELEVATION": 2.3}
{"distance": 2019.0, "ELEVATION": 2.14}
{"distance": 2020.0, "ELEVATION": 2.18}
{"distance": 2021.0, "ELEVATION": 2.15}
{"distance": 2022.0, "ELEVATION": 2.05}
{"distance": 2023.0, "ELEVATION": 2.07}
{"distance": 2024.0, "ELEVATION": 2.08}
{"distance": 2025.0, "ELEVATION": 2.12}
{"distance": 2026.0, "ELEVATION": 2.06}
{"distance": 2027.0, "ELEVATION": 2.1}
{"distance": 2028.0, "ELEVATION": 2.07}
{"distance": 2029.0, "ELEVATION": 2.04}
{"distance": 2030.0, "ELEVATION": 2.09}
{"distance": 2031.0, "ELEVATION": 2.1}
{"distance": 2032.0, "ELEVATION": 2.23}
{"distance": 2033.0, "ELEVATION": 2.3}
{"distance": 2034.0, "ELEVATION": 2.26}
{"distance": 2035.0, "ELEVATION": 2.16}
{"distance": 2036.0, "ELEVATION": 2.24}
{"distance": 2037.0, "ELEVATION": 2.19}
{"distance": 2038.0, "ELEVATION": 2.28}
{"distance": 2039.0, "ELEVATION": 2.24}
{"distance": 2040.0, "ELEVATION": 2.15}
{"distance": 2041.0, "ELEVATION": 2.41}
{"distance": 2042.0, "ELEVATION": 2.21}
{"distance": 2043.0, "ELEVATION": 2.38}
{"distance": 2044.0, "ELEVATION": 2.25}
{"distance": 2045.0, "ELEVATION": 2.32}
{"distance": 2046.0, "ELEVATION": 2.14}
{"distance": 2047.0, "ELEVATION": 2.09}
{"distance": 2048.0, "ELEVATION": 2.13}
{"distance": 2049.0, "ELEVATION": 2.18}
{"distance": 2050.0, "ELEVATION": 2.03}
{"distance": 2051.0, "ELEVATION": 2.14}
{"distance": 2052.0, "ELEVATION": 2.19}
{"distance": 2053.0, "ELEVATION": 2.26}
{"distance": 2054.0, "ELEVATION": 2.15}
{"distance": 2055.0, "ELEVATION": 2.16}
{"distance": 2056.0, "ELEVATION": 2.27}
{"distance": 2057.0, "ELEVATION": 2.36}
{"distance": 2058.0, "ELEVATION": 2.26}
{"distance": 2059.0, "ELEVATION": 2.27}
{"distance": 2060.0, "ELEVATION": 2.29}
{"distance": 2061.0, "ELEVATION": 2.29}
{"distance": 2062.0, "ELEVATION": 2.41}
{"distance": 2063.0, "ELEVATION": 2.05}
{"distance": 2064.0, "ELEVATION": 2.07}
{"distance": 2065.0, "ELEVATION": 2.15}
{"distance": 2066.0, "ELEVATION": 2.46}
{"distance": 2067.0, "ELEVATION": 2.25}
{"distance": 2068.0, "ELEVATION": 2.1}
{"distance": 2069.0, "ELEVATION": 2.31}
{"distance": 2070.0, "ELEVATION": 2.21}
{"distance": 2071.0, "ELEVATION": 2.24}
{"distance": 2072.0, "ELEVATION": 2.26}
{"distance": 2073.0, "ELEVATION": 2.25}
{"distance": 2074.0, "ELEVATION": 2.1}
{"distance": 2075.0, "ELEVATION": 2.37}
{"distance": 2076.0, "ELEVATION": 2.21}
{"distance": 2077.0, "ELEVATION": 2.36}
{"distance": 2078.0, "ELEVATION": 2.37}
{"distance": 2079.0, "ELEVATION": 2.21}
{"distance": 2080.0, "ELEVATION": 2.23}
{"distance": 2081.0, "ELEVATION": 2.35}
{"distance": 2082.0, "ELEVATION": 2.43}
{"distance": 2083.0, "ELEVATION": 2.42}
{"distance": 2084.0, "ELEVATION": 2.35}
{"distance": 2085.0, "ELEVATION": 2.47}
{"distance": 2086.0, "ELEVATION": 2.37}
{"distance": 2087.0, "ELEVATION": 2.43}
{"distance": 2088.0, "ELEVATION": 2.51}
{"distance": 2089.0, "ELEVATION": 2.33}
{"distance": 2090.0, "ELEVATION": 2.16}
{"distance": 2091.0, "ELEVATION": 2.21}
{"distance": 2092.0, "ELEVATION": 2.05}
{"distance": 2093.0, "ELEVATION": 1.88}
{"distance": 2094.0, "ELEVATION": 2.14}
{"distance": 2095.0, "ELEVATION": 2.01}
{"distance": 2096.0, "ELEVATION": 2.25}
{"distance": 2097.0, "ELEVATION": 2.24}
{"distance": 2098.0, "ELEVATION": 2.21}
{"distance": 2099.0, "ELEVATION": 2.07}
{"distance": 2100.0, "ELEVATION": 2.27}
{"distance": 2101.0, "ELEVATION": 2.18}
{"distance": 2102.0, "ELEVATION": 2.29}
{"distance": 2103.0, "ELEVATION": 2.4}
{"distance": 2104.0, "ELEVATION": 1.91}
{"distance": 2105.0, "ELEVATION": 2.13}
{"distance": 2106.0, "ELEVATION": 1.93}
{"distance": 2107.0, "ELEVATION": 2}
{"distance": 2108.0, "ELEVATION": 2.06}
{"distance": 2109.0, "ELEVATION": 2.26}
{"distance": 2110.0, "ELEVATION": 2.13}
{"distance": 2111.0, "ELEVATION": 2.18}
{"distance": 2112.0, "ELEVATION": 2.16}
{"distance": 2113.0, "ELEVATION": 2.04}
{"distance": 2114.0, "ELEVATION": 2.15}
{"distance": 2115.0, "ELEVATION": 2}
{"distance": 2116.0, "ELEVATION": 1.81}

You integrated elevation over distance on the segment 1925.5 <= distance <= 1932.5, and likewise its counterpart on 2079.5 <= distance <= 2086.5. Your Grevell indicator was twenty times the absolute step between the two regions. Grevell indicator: 41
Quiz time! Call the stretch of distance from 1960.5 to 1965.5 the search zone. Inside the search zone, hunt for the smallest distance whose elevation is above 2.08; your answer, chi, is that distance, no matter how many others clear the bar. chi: 1961.0 km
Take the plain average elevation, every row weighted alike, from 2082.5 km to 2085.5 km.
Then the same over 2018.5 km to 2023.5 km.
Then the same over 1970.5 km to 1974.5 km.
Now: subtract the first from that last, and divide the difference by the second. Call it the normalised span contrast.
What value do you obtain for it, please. -0.22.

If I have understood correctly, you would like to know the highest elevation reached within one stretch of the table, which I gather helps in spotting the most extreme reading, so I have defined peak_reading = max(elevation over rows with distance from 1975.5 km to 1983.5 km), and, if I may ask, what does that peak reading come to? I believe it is 2.37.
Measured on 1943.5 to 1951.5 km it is 2.39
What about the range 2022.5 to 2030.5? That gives 2.12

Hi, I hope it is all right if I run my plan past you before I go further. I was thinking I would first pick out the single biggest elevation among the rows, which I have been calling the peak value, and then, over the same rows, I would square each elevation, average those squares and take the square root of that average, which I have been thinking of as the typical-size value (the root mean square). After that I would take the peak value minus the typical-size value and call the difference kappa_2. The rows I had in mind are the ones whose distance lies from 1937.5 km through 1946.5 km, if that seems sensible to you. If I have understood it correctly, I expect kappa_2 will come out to 0.14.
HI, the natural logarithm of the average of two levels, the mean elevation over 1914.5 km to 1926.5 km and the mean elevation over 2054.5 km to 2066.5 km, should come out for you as 0.75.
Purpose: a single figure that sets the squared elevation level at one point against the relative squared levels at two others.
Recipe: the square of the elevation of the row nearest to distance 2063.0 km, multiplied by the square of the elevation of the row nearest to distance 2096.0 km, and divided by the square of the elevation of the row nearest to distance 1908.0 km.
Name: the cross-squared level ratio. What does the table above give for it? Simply 5.4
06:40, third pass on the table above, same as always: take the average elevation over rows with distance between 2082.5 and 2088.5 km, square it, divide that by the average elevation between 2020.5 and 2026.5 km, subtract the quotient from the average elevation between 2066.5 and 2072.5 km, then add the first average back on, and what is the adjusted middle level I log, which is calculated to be 1.8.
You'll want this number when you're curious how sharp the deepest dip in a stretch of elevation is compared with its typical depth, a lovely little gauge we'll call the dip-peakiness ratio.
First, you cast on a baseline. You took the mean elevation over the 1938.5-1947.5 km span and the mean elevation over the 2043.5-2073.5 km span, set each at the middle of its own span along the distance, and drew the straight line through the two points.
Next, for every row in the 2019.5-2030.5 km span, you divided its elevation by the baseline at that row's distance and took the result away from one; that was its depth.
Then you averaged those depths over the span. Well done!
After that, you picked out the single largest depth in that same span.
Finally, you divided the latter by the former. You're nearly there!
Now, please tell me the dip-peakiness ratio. 1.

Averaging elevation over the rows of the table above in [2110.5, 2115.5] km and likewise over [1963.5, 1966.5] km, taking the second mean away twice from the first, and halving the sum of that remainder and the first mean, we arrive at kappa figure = 0.05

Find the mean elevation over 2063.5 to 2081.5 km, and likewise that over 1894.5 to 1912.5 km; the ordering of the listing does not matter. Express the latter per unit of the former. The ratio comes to 0.89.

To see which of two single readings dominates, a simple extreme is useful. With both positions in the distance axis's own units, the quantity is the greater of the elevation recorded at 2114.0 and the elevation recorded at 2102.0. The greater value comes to 2.29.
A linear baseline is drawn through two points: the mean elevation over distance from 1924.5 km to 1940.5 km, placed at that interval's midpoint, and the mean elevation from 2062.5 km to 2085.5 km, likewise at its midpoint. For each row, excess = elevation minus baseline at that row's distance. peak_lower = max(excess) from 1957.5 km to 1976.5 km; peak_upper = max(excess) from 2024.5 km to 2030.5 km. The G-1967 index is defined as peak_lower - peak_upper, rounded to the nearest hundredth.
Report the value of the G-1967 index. 0.27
